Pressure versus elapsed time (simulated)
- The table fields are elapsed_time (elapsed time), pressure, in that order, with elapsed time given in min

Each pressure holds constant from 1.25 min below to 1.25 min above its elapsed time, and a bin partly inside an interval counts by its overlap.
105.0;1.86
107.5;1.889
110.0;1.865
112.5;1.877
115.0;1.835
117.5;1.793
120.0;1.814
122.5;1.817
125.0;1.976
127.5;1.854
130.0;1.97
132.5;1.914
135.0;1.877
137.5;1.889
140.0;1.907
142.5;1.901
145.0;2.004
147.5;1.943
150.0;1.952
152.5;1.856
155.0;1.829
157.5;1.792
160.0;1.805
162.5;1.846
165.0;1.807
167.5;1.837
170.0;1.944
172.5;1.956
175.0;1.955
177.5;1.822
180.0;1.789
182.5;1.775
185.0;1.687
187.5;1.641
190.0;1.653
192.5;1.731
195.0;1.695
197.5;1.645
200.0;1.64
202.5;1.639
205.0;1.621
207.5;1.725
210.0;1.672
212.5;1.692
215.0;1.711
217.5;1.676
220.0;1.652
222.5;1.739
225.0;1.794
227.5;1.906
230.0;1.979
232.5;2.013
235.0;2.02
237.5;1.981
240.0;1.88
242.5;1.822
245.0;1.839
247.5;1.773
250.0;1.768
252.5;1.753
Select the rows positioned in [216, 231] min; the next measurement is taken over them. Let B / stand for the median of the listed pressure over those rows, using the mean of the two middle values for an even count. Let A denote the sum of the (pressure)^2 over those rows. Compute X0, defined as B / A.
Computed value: 0.0914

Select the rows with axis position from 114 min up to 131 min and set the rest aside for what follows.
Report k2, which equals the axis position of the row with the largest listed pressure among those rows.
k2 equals 125.0 min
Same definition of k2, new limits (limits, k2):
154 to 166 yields 162.5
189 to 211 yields 192.5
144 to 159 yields 145.0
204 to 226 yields 225.0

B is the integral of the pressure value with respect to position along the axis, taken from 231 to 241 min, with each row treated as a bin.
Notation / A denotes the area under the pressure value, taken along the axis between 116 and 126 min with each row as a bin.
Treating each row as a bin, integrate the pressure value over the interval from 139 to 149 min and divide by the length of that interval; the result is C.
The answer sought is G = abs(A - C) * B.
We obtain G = 327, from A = 18.5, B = 19.8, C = 1.94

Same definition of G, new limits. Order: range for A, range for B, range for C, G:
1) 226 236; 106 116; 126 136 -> 333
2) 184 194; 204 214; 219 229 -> 252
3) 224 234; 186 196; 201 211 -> 296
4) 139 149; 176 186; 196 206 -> 315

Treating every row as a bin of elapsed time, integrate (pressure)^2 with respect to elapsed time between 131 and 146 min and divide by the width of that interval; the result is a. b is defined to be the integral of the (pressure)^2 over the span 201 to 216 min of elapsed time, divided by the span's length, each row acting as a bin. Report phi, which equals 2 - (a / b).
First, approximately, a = 3.67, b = 2.8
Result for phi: 0.69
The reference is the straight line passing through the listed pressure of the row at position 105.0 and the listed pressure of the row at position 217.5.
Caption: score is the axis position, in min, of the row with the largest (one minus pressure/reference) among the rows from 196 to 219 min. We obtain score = 205.0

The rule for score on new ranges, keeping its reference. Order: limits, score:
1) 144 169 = 157.5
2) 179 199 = 187.5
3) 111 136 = 117.5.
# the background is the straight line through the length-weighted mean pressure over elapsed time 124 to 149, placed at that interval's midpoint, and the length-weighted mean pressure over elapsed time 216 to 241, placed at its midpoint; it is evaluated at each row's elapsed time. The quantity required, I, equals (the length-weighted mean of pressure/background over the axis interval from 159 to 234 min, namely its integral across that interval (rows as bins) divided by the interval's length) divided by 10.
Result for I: 0.094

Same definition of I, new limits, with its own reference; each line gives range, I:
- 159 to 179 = 0.098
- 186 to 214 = 0.089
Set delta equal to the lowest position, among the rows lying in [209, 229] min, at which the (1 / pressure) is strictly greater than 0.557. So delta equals 210.0 min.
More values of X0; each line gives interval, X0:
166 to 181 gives 0.0887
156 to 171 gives 0.0898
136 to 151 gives 0.0859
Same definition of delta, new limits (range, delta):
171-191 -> 180.0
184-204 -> 185.0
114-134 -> 117.5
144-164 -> 157.5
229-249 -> 247.5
